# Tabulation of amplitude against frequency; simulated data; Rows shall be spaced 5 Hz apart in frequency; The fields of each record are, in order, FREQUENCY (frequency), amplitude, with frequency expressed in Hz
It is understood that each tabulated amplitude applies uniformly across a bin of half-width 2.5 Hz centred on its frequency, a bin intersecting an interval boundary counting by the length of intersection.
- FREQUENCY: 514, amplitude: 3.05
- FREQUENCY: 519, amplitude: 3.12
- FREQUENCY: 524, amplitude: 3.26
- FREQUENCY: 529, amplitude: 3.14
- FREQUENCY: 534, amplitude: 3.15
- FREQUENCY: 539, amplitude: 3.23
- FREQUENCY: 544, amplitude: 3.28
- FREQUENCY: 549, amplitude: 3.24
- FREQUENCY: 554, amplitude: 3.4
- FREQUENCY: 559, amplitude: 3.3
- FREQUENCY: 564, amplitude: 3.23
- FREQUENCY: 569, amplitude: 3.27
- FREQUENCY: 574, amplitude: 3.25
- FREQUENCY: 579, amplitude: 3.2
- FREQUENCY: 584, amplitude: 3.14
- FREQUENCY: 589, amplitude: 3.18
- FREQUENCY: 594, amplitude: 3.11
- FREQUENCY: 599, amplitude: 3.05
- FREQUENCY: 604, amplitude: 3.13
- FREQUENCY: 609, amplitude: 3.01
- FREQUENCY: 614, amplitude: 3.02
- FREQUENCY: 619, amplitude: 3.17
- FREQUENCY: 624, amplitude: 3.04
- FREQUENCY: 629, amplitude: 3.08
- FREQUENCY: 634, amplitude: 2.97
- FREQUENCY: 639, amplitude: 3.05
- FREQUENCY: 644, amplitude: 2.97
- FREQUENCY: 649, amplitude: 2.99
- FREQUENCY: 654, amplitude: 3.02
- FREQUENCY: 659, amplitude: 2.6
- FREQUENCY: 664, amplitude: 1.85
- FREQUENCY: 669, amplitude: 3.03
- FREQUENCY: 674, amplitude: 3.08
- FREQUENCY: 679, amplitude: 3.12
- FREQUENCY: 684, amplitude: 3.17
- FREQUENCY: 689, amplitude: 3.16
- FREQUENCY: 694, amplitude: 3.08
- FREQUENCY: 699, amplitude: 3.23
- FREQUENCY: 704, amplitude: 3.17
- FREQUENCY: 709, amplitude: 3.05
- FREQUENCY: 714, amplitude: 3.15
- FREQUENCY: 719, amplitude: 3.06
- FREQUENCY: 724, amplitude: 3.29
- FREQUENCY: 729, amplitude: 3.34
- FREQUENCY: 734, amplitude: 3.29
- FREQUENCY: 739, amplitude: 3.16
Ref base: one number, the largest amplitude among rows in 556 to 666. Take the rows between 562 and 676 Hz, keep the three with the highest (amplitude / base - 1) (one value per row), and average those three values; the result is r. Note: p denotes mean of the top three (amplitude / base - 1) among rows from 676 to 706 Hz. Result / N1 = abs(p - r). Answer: 0.018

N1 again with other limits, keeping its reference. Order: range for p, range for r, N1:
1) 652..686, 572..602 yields 0.026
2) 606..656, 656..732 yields 0.057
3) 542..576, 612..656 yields 0.069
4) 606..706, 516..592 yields 0.041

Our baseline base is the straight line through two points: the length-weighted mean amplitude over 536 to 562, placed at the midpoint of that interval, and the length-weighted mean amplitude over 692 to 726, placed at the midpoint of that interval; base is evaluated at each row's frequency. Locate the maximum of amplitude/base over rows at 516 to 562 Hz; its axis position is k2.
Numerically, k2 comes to 554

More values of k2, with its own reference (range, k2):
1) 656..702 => 699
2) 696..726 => 724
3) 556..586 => 559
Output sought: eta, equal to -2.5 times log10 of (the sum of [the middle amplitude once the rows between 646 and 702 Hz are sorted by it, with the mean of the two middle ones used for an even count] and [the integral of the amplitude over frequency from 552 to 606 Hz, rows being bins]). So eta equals -5.61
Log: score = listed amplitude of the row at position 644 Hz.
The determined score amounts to 2.97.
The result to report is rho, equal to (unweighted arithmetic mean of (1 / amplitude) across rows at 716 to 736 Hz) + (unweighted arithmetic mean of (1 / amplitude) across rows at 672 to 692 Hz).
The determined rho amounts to 0.628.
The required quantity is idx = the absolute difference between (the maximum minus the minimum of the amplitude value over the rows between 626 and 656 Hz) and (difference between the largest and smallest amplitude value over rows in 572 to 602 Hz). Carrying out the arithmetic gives 0.09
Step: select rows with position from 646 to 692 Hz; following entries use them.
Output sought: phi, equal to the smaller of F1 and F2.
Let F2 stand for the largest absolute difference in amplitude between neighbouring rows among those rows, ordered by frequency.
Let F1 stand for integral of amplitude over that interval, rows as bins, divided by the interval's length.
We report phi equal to 1.18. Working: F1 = 2.89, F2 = 1.18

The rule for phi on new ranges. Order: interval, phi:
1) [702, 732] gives 0.23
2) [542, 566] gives 0.16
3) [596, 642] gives 0.15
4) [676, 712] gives 0.15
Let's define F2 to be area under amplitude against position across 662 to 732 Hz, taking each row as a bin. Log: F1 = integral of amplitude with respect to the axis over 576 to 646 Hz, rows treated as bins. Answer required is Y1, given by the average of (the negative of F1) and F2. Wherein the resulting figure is -0.6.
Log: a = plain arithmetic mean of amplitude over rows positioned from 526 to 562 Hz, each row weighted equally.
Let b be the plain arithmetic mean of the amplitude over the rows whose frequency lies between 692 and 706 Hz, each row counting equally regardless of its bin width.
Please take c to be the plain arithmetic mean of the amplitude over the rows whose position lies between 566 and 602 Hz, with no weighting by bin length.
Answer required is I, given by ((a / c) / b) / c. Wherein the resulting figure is 0.102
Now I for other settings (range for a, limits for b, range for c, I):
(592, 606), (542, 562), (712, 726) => 0.093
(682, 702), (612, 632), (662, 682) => 0.134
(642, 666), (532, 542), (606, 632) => 0.090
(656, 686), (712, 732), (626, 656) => 0.096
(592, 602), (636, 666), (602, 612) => 0.119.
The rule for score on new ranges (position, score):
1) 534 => 3.15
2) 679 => 3.12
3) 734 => 3.29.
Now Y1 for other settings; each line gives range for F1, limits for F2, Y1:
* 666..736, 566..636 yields -1.1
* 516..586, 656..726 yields -8.0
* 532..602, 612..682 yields -10.1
